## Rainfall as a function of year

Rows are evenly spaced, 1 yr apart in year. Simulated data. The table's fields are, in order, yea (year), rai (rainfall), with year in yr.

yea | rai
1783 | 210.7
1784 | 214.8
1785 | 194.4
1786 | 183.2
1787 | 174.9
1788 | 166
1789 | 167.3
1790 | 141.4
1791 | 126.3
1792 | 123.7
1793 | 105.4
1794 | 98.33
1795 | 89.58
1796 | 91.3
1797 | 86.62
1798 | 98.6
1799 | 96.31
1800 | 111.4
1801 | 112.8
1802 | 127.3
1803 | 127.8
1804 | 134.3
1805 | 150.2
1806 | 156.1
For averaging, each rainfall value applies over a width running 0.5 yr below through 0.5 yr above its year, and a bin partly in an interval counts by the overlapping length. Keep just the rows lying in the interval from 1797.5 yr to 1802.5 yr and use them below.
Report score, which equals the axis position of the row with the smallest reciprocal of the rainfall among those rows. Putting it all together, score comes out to 1802 yr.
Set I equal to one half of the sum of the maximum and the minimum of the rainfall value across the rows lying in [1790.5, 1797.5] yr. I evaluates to 106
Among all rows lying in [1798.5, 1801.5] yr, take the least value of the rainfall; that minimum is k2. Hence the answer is 96.31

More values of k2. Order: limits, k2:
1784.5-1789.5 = 166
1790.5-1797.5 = 86.62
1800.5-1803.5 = 112.8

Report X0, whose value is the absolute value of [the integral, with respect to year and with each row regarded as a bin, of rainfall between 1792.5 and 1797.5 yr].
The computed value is 471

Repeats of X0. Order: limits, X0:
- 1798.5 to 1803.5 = 576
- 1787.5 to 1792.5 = 725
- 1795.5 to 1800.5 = 484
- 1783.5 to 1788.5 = 933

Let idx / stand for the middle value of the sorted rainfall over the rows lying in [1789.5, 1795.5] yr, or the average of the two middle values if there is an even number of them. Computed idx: 115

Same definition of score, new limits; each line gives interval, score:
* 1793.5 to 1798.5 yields 1798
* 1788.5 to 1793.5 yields 1789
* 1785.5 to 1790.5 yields 1786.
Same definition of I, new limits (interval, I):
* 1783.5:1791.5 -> 171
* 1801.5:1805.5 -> 139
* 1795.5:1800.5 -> 99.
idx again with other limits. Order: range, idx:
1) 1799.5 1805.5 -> 128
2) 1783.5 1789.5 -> 179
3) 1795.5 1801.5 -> 97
